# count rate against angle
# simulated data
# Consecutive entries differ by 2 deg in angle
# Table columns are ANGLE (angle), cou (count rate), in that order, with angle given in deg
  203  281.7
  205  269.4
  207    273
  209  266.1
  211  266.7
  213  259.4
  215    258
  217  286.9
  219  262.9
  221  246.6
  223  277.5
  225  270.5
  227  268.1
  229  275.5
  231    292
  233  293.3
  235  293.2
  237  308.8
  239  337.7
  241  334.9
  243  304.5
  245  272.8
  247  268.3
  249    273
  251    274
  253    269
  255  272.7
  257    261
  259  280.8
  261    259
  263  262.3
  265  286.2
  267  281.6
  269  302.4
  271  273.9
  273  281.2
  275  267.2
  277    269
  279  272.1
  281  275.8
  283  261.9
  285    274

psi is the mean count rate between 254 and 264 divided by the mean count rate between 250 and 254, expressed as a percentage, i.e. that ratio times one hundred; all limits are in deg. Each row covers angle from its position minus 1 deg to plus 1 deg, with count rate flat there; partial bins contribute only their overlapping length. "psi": 98.4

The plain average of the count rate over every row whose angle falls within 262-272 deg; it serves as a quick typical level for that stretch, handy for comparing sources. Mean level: 281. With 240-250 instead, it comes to 291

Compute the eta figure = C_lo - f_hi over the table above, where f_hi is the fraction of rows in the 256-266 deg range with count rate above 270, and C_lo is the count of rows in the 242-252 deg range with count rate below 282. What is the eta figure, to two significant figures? 3.6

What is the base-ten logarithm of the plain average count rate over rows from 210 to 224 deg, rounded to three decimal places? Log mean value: 2.424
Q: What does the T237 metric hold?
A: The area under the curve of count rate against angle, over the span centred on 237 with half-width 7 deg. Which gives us 4329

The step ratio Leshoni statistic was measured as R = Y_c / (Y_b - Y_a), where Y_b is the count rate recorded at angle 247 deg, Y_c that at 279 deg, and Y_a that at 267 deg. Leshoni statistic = -20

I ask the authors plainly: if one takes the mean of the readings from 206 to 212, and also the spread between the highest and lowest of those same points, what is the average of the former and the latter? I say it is 138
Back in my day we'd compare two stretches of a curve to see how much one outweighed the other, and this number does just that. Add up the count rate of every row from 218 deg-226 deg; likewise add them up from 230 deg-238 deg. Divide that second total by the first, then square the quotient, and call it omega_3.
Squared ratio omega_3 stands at 1.26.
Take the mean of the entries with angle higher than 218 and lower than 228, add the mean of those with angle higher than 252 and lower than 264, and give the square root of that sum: 23.1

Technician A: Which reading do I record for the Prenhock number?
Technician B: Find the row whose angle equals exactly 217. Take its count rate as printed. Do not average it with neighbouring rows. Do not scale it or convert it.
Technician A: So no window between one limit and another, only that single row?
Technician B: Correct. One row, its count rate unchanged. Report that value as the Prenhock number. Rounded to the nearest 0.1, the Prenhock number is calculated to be 286.9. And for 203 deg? 281.7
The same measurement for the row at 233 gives 293.3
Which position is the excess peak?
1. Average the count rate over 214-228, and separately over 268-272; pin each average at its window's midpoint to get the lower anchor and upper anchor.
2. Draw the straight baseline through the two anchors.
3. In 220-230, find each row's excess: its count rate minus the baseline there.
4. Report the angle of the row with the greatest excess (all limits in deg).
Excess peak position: 223 deg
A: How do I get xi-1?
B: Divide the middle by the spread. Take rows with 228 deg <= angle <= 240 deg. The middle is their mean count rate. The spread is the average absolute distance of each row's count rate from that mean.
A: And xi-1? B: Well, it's 19.4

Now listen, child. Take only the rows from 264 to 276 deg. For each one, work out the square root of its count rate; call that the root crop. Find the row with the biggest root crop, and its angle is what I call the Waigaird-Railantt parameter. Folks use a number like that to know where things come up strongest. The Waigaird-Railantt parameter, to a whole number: 269 deg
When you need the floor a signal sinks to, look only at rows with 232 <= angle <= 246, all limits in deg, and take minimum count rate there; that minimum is 272.8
